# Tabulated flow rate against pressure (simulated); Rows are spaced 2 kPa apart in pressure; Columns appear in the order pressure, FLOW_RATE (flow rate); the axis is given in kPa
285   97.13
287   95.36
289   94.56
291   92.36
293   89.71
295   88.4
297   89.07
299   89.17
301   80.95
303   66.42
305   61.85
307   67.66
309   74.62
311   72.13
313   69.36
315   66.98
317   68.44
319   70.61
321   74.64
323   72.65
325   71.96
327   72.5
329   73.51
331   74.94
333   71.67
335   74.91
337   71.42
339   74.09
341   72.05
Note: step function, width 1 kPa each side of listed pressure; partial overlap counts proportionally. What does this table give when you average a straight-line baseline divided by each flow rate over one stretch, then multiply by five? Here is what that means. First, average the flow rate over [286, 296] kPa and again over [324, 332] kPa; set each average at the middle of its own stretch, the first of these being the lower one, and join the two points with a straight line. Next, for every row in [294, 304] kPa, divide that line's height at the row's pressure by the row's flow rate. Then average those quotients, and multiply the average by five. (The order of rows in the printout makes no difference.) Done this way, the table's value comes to 5.4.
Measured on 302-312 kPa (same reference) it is 6.2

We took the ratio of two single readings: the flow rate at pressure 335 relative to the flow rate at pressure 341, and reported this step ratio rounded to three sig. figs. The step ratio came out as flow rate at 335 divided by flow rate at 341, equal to 1.04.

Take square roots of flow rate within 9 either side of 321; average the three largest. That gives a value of 8.58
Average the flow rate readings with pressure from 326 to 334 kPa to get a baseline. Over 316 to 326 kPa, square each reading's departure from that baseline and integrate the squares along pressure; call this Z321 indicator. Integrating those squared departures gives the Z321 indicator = 65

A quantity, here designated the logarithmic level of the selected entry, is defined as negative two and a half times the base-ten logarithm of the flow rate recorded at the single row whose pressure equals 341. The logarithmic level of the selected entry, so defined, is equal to -4.64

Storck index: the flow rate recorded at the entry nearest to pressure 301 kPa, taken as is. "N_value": 80.95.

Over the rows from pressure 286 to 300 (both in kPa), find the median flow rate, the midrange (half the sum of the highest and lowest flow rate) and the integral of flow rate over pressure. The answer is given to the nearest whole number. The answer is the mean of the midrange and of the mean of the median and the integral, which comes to 388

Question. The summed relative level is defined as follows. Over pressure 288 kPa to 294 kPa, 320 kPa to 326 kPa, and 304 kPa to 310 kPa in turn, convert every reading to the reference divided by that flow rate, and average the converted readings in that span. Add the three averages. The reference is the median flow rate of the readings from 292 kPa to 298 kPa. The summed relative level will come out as 3.50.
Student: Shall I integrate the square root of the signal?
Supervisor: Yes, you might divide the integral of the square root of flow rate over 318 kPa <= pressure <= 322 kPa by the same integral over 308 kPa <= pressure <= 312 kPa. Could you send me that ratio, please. 0.99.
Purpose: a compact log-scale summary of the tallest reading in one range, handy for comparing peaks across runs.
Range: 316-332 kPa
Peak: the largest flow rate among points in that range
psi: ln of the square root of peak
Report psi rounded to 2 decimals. 2.16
